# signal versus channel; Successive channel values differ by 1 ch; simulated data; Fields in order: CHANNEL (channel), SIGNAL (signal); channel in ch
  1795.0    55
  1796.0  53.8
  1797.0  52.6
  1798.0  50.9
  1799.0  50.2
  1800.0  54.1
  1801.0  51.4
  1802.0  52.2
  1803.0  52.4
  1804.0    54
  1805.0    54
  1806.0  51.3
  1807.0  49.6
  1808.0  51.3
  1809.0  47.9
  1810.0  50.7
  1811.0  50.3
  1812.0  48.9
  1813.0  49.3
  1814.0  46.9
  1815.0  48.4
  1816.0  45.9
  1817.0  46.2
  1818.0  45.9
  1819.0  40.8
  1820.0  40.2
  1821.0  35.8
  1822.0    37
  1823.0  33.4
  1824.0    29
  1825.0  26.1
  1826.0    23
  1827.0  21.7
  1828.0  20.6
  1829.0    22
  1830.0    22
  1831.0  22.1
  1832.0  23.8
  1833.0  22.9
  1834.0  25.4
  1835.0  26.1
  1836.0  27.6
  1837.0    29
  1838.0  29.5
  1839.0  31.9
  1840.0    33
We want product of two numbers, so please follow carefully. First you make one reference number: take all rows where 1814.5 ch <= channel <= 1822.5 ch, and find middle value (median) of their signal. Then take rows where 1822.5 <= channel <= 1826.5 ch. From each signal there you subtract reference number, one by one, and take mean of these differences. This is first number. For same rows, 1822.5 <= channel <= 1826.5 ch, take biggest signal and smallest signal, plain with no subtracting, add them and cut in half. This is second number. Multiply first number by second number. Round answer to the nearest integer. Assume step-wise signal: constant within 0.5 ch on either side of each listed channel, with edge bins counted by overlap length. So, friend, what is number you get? -436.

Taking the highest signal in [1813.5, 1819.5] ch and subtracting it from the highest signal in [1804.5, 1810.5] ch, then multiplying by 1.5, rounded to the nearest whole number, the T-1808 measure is 8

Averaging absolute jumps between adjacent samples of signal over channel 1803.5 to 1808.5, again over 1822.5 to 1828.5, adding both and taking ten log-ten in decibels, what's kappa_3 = 6.1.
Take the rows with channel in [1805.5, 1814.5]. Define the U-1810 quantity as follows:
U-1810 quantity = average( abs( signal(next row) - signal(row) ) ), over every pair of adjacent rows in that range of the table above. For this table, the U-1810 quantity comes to 1.8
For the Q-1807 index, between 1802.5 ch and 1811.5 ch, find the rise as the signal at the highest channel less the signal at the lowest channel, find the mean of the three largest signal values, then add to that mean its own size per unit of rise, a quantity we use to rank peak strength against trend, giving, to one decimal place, 28.0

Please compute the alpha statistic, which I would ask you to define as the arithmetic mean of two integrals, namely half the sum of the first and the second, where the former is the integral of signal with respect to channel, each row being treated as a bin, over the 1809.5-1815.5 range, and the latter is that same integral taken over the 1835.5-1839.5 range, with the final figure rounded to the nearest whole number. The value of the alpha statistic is 206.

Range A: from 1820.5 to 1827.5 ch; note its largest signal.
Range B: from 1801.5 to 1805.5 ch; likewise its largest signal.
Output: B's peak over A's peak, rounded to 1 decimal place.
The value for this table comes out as 1.5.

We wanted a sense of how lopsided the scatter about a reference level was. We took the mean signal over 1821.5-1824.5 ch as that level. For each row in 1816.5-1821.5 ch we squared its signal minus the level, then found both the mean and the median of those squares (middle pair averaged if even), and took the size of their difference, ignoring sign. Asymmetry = 31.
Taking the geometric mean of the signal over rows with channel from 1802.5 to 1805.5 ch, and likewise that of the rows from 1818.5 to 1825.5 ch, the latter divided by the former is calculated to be 0.64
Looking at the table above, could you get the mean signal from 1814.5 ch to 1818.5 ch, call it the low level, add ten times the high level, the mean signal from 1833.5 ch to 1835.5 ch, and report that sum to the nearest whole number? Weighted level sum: 304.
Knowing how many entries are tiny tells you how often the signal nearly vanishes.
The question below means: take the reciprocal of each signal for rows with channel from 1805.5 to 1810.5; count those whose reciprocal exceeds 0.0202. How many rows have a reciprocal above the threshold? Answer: 1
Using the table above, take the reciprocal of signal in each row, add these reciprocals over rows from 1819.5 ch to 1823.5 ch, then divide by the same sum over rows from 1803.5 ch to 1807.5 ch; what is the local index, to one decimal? 1.4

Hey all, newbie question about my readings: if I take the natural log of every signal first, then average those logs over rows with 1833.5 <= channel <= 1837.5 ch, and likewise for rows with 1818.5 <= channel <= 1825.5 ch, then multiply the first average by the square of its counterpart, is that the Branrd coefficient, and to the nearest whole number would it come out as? 41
